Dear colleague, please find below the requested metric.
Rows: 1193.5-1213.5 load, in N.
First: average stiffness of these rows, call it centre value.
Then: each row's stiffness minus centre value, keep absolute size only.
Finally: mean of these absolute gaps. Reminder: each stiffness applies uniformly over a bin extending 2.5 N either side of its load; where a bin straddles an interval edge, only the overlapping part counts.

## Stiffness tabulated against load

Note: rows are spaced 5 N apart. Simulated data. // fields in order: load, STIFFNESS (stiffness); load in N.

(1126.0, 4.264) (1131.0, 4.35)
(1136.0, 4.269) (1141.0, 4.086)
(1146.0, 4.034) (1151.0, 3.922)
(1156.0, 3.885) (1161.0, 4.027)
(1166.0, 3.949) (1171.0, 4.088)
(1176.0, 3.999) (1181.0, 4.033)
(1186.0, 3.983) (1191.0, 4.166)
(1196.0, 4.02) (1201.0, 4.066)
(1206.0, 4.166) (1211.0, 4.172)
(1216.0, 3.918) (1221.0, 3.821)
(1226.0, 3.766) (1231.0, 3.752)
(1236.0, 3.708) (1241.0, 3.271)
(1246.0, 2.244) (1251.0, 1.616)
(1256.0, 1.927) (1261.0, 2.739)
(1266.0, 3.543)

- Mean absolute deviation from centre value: 0.063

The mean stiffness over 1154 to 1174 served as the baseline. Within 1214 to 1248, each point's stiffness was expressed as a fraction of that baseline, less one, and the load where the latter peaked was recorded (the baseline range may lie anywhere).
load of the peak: 1216.0 N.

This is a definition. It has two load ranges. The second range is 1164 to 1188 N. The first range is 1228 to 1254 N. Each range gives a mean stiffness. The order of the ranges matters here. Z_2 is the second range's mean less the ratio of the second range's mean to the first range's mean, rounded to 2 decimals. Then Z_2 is 2.64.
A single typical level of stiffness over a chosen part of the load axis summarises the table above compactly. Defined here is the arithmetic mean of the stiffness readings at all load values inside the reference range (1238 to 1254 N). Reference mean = 2.4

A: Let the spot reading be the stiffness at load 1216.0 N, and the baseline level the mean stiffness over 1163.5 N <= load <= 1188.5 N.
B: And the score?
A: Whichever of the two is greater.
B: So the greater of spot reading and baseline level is 4.01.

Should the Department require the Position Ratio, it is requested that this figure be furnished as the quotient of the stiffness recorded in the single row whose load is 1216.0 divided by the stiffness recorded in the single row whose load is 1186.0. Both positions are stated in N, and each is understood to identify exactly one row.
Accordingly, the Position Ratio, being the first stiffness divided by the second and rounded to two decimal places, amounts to 0.98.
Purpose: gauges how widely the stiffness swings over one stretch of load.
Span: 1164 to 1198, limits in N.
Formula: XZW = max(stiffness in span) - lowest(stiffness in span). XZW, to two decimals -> 0.22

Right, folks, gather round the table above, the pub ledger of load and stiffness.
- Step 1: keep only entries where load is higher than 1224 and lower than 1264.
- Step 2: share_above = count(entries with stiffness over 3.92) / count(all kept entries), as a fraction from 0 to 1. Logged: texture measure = 0.0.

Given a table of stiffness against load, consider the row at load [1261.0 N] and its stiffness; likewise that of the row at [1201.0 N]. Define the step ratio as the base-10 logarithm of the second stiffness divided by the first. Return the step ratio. 0.17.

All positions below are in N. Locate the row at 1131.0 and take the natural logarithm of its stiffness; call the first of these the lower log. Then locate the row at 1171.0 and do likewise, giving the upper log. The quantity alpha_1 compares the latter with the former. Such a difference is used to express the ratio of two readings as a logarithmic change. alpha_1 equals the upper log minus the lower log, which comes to -0.062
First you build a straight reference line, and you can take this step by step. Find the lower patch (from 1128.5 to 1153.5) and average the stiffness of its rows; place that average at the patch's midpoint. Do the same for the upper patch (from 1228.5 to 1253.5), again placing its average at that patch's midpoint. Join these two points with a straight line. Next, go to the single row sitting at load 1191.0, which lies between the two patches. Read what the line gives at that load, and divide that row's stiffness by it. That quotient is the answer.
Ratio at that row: 1.18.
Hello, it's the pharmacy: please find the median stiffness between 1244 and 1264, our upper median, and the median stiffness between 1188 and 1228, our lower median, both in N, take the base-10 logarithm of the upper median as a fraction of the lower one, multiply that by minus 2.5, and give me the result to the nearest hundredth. 0.72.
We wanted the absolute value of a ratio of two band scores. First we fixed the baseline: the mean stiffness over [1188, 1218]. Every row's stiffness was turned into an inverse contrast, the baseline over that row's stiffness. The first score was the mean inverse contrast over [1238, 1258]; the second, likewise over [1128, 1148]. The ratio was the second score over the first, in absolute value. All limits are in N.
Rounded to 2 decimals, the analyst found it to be 0.51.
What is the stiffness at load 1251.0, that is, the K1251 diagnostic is 1.616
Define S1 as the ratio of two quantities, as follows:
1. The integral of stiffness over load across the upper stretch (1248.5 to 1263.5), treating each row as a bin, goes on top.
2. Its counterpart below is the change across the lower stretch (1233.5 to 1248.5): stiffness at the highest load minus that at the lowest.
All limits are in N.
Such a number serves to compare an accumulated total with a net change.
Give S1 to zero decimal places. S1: -21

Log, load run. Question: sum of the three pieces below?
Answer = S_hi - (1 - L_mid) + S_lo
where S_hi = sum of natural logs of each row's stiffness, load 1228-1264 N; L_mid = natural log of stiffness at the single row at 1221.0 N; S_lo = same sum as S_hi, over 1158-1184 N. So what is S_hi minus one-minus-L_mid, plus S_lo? 14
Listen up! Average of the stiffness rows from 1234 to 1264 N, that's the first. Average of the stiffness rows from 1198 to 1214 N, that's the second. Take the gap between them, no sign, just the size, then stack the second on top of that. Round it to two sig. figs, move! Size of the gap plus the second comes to 5.7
